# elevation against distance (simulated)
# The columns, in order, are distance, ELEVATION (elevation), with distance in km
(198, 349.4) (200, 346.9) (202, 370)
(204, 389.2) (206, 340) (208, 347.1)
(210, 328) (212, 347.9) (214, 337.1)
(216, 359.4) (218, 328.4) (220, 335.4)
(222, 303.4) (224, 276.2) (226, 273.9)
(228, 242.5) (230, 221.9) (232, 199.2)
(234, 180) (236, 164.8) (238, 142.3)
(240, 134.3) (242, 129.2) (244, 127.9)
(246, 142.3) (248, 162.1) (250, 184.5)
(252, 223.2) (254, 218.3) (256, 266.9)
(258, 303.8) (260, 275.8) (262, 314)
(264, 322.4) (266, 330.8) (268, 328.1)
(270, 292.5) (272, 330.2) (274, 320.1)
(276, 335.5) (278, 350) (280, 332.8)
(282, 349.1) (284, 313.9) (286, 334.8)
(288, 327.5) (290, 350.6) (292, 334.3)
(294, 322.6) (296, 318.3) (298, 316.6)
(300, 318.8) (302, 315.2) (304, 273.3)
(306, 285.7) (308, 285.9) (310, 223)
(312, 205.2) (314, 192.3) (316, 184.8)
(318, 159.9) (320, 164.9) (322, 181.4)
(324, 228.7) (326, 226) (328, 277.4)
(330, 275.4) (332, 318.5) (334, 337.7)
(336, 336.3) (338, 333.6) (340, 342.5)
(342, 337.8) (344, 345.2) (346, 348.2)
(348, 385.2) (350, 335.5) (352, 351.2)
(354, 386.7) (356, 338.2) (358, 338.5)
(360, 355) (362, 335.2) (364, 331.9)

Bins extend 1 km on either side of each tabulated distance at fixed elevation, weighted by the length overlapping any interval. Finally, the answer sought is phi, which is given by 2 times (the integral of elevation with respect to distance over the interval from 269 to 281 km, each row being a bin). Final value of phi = 7844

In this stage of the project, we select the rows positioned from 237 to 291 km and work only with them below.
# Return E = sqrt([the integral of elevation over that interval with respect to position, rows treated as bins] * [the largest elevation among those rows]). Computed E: 2254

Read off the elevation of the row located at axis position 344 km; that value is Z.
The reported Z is 345.2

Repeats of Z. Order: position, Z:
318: 159.9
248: 162.1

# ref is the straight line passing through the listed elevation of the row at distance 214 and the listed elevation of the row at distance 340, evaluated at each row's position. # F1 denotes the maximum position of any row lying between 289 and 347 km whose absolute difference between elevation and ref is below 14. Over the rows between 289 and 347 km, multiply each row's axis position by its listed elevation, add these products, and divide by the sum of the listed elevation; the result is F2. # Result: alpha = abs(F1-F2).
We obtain 27.7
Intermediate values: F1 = 346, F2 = 318.3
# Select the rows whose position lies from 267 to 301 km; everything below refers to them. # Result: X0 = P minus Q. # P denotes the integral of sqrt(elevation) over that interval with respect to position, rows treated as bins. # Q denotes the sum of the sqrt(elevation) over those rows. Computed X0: 308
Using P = 616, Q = 308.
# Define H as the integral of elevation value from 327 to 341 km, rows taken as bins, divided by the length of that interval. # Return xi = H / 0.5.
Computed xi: 635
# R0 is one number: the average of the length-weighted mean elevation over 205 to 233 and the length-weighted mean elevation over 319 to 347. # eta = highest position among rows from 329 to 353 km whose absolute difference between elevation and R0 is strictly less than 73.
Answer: 352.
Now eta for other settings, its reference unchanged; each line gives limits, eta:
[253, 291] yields 290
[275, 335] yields 334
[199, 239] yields 228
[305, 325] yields 324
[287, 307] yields 306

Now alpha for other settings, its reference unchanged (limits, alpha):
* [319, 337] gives 6.8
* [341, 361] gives 9.0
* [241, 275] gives 11.3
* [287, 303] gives 2.9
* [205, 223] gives 6.1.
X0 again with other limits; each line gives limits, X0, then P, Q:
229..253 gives 155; 309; 155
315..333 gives 134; 268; 134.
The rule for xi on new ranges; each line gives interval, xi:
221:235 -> 485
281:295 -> 667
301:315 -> 509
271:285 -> 666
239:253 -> 315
